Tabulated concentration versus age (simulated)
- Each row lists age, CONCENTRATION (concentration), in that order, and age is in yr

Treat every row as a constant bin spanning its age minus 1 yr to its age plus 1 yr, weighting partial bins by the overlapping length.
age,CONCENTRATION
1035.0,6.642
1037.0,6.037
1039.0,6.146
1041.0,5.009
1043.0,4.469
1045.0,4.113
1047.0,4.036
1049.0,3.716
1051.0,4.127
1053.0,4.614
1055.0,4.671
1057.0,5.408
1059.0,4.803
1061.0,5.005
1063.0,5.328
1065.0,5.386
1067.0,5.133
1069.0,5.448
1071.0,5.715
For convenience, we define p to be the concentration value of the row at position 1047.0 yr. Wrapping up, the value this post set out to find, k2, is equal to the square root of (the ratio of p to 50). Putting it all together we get 0.284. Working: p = 4.036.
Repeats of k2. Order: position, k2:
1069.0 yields 0.330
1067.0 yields 0.320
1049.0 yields 0.273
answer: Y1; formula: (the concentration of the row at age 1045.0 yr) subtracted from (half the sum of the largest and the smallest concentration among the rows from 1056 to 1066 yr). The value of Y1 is 1.0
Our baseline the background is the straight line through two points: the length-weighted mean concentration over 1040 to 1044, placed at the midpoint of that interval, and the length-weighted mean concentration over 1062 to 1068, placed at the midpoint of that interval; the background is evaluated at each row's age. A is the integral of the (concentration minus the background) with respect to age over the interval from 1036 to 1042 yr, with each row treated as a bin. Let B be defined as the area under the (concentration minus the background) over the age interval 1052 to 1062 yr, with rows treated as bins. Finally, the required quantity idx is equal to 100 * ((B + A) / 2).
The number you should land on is 222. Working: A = 6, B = -2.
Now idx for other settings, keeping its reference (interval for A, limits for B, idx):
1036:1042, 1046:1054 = -3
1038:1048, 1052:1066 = -81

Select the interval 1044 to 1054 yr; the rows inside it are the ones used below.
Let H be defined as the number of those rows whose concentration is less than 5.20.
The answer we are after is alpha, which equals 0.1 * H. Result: 0.50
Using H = 5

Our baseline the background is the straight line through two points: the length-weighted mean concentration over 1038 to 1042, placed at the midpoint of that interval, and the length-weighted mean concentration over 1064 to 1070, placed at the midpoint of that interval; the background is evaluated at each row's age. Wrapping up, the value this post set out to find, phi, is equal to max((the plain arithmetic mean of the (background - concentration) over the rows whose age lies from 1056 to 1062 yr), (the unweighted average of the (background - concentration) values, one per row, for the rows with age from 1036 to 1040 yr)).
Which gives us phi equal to 0.33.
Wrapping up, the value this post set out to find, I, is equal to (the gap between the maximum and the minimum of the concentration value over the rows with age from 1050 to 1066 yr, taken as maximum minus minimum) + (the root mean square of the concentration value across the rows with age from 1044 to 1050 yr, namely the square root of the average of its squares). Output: 5.24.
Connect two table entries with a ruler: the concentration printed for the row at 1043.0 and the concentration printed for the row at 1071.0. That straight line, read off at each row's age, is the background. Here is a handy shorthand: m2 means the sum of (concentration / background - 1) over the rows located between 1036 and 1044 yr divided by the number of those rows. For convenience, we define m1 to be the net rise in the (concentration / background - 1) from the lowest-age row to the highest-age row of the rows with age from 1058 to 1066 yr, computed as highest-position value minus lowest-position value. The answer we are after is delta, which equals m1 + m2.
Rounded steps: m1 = 0.06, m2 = 0.253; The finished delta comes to 0.31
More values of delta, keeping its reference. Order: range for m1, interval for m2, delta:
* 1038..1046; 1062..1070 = -0.56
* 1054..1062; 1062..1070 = -0.01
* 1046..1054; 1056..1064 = 0.05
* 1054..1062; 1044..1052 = -0.13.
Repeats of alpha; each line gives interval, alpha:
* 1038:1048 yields 0.40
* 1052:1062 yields 0.40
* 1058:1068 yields 0.30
